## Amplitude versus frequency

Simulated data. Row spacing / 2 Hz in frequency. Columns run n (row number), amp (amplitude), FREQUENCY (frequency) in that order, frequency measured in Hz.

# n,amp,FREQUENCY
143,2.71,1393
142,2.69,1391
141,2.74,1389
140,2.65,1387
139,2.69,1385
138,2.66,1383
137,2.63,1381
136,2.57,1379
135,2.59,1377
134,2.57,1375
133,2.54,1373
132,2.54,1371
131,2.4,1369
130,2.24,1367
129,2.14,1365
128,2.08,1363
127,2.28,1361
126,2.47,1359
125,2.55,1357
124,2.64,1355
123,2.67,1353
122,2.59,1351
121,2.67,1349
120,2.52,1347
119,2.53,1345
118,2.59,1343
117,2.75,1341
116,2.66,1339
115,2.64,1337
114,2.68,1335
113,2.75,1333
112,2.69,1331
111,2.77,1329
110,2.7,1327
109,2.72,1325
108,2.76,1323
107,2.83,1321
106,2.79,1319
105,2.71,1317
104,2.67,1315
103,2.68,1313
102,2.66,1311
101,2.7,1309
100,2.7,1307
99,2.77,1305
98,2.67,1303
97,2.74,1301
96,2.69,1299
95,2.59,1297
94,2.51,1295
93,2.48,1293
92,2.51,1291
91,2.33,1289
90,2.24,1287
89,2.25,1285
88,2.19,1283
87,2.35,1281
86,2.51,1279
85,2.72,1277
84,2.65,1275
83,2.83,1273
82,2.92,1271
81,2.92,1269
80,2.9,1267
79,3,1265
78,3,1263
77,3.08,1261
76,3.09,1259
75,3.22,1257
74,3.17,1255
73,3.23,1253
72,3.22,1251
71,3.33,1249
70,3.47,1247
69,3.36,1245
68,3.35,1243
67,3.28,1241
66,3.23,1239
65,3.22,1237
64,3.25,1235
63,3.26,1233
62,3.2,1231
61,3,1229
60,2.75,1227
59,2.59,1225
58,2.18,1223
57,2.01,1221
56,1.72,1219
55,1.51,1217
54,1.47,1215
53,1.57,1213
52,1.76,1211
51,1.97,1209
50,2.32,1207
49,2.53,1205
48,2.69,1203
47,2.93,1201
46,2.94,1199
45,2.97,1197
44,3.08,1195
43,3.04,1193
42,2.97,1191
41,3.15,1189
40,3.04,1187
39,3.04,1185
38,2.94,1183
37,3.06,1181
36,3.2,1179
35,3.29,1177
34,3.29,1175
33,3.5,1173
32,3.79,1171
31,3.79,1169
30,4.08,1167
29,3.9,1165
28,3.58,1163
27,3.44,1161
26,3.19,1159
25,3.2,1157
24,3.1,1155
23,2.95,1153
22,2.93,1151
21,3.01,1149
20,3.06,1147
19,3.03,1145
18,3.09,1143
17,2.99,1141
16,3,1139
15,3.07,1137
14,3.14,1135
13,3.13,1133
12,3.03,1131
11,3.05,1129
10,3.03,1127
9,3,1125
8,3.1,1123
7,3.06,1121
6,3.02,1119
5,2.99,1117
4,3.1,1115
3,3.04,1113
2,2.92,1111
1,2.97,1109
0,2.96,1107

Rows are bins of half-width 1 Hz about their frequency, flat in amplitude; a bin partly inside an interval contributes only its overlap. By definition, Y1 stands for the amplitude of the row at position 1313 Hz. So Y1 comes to 2.68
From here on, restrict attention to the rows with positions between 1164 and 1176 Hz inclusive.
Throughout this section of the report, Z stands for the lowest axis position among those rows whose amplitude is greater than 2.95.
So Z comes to 1165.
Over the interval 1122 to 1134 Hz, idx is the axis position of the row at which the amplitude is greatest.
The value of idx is 1133 Hz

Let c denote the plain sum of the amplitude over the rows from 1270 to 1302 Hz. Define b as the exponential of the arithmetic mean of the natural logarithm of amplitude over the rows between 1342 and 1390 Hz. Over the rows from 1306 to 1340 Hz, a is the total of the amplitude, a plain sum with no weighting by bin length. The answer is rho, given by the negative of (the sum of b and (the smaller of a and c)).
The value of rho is -43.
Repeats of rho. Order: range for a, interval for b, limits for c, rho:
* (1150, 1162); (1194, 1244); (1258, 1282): -21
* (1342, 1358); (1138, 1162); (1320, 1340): -24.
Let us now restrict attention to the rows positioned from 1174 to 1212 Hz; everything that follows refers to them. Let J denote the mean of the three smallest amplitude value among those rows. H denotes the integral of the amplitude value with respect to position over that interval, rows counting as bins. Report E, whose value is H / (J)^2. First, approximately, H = 108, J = 2.0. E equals 27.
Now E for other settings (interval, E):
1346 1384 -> 20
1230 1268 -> 14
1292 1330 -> 16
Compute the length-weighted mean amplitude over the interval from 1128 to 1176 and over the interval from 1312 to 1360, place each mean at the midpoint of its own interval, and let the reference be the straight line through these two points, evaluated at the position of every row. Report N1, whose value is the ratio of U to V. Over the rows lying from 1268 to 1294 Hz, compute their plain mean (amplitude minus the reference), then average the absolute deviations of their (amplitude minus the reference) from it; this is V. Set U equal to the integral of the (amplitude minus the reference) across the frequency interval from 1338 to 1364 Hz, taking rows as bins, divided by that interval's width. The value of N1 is -0.4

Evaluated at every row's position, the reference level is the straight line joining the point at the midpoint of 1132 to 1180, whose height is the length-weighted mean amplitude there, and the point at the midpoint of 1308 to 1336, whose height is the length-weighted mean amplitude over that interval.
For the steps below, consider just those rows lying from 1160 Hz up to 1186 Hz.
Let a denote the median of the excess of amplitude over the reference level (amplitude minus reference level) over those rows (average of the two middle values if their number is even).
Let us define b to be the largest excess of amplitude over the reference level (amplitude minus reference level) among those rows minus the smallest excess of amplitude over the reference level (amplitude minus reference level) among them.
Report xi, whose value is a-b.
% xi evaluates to -0.9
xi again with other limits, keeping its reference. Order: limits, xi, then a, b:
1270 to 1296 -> -1.0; -0.3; 0.7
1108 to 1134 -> -0.6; -0.3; 0.3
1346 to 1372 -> -0.7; -0.1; 0.6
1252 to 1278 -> -0.4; 0.1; 0.5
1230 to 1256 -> -0.1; 0.3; 0.3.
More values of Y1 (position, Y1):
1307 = 2.7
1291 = 2.51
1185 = 3.04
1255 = 3.17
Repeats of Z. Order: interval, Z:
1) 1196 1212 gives 1197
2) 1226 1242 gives 1229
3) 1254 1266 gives 1255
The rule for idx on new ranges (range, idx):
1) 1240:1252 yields 1247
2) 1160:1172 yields 1167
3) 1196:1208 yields 1197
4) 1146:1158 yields 1157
